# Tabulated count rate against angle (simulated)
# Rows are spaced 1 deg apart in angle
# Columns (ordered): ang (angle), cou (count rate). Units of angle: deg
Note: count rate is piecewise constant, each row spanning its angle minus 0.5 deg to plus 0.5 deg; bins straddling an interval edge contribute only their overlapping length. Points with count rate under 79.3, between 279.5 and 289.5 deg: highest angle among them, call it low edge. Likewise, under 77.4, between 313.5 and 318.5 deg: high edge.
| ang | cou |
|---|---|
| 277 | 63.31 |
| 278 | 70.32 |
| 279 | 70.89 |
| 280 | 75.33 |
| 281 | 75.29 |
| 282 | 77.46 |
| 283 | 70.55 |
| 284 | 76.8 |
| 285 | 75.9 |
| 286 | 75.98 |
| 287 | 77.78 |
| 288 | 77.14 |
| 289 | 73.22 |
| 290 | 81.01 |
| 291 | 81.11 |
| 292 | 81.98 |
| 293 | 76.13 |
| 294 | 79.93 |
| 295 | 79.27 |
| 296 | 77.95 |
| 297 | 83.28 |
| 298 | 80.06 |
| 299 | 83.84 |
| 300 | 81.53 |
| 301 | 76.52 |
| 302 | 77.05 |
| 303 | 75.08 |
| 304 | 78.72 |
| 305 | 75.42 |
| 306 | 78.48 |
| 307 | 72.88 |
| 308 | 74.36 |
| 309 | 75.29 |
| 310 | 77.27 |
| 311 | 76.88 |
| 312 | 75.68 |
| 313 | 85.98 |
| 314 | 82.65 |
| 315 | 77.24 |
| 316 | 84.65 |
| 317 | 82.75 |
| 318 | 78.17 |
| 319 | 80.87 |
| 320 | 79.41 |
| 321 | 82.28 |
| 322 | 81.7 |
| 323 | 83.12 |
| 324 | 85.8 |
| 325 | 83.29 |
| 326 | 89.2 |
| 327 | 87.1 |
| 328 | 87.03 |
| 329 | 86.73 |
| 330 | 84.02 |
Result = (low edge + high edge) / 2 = 302.0 deg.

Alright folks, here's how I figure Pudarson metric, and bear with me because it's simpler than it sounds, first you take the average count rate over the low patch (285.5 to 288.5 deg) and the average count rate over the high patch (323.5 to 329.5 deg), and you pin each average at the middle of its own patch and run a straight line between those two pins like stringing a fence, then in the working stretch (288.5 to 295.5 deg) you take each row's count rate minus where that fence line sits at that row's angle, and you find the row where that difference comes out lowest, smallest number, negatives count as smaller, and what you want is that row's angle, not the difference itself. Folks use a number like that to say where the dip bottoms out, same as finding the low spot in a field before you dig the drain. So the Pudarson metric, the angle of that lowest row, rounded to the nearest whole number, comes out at 289 deg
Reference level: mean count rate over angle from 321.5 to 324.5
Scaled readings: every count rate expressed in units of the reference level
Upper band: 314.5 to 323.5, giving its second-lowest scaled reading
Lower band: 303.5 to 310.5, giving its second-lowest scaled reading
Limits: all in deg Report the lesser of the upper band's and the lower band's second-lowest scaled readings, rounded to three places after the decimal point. 0.890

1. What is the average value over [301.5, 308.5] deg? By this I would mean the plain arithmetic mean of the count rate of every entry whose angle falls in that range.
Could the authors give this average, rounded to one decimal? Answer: 76.0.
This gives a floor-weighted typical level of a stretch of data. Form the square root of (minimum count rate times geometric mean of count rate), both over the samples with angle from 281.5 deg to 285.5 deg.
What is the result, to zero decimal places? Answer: 73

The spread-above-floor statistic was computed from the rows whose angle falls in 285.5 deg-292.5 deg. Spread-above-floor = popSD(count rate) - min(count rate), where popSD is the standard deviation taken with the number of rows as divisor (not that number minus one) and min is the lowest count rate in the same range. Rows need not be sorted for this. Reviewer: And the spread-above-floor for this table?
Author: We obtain -70.3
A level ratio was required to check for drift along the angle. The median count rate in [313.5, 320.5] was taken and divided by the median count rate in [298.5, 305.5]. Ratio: 1.05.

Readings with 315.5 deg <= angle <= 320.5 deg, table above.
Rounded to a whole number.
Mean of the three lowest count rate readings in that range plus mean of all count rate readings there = 161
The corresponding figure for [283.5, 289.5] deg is 151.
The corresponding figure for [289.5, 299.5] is 158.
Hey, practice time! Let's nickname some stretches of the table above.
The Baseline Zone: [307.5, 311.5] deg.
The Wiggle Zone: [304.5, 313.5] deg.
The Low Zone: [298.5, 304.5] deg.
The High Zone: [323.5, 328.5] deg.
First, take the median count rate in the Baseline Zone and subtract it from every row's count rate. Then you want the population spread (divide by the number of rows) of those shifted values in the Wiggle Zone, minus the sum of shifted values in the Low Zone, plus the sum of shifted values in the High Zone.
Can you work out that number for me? 39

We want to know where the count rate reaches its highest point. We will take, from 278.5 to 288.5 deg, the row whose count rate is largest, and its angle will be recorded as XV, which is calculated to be 287 deg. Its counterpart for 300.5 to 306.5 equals 304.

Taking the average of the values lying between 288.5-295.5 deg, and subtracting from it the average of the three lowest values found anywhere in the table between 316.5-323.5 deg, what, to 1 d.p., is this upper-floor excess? -0.5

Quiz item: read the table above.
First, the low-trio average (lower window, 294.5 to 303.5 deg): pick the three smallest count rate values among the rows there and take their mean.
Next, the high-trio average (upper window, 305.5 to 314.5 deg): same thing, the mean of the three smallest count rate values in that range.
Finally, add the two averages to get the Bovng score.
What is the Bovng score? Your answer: 150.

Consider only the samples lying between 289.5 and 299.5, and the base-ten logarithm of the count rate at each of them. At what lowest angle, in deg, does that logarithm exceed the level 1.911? 292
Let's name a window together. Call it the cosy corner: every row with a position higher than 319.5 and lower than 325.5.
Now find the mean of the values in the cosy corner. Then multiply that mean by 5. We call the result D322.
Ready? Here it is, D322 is 413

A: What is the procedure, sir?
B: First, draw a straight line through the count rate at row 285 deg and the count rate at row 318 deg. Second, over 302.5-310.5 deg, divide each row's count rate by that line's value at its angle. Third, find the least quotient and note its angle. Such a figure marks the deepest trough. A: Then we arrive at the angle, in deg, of 307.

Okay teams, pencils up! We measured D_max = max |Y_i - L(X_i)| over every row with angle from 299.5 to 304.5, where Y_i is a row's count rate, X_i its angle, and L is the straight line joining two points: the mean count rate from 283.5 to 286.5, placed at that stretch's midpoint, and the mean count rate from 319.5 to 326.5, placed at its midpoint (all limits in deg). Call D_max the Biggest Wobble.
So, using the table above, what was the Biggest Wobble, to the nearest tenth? 4.6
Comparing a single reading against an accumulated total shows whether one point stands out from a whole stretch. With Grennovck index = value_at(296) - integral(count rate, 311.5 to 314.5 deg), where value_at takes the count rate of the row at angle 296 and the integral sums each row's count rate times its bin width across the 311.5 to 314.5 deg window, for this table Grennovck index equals -166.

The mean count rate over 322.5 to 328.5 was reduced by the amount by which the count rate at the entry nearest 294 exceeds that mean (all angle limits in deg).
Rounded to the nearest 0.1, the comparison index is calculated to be 91.9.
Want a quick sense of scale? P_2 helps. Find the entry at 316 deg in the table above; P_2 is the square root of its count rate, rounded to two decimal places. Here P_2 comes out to 9.20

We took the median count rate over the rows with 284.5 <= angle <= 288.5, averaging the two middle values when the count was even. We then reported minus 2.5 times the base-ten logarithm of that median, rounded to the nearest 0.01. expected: -4.71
